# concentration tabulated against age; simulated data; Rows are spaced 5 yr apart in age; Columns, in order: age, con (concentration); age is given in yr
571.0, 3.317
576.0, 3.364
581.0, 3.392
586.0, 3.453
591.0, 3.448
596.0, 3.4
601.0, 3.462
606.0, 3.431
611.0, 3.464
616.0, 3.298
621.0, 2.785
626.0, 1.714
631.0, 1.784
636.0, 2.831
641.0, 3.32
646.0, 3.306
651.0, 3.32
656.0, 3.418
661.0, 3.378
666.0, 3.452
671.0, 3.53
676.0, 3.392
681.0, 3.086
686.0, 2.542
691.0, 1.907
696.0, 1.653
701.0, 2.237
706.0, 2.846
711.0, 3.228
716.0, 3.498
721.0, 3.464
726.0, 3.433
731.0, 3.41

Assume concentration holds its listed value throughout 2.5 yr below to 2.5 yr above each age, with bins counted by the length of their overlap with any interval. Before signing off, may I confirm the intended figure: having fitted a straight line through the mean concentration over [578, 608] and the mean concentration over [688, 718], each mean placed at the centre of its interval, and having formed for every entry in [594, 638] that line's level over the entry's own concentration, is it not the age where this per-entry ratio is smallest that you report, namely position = 611.0 yr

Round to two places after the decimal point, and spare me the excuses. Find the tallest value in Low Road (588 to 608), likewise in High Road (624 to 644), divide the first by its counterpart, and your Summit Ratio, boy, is 1.04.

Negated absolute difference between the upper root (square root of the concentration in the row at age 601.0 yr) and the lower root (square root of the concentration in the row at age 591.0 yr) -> 0.00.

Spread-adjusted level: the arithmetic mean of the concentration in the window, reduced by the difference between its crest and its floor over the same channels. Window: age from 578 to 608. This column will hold 3.4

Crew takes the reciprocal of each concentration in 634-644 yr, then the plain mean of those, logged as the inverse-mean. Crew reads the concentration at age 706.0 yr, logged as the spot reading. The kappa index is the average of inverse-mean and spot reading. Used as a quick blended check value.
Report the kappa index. 1.59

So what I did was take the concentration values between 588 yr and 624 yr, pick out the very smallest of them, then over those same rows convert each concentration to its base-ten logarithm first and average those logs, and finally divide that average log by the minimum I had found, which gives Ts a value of 0.19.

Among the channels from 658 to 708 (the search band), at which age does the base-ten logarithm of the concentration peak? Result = 671.0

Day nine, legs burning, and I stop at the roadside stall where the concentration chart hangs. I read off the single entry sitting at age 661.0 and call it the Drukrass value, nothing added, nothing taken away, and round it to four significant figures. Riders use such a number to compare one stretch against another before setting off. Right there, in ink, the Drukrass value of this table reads 3.378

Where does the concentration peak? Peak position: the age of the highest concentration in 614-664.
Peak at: 656.0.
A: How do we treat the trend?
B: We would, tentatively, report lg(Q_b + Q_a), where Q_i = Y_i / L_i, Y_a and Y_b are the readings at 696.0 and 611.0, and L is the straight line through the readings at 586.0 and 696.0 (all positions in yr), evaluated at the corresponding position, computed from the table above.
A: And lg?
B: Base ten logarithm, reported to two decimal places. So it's 0.33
